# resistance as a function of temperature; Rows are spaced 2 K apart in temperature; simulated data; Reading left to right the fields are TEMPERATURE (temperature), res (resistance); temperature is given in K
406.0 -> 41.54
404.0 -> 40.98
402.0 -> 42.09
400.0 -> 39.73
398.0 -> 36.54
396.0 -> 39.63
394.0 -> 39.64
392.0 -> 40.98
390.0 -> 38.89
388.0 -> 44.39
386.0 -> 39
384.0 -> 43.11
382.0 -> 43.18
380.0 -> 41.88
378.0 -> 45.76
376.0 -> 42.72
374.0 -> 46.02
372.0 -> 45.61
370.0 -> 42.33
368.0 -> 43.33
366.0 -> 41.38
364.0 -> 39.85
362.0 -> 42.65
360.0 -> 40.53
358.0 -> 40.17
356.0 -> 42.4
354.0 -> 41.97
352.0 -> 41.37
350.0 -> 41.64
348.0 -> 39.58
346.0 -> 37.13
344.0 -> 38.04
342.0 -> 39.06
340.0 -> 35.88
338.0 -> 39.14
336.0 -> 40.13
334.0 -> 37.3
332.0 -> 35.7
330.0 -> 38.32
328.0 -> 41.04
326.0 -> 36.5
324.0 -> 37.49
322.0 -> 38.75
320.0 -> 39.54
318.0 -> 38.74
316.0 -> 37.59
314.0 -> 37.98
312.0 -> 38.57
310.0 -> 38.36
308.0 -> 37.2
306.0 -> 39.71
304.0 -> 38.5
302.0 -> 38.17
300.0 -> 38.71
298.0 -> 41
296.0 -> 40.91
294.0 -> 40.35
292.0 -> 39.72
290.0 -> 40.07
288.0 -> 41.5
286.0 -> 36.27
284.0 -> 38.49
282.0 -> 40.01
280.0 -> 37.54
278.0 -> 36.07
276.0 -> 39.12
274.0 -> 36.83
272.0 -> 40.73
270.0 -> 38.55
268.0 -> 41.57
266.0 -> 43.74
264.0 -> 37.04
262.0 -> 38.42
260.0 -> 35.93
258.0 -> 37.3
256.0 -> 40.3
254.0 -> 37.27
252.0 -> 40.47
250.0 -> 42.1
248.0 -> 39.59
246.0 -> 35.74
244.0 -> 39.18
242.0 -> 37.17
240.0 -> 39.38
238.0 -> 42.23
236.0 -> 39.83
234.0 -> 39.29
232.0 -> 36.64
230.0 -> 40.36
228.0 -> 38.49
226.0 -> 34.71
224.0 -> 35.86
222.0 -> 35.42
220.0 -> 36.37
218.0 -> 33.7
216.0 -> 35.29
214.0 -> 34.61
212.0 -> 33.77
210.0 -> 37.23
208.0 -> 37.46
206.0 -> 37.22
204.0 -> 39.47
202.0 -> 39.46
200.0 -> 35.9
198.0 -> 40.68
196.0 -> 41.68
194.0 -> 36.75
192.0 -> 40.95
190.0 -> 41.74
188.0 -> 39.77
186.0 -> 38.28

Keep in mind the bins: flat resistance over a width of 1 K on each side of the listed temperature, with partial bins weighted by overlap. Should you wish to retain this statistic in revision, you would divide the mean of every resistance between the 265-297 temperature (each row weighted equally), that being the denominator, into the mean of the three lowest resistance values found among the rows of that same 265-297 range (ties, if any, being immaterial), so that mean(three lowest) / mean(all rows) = 0.922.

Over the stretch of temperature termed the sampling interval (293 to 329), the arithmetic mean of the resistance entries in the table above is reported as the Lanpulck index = 38.8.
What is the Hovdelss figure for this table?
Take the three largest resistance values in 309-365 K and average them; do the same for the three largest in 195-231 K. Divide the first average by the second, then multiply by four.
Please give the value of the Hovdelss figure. 4.14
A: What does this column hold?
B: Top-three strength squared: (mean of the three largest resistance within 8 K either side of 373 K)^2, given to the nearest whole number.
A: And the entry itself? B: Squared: 2097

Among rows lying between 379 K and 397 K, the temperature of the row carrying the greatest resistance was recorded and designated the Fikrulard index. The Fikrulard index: 388.0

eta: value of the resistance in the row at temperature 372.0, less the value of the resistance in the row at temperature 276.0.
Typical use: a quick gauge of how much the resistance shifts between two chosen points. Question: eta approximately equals 6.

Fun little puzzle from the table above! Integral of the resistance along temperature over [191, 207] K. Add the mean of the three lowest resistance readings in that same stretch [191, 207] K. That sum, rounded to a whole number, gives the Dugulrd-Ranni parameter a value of 661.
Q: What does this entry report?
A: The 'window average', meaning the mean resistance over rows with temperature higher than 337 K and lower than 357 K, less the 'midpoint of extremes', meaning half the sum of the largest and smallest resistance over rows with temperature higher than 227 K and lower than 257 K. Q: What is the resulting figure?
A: 0.6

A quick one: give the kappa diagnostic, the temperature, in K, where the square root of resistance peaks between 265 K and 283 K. 266.0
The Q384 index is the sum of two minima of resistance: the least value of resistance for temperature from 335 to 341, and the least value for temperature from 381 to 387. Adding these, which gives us 75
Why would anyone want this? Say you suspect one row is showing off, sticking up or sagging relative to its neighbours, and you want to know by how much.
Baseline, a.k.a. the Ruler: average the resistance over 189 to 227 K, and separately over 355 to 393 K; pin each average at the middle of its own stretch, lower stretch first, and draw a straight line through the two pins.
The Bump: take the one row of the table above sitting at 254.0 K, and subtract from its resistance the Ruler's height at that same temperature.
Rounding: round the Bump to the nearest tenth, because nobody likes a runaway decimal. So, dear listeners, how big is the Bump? -1.4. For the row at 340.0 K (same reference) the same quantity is -5.4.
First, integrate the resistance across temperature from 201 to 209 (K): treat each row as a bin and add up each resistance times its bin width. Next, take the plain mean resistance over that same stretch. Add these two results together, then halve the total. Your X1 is 173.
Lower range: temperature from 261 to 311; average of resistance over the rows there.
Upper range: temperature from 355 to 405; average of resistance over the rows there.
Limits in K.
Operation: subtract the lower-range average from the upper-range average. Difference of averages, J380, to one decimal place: 2.6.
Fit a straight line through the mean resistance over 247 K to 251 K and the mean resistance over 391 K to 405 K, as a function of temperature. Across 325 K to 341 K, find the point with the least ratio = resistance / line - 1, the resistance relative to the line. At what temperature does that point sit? 332.0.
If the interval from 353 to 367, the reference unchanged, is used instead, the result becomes 364.0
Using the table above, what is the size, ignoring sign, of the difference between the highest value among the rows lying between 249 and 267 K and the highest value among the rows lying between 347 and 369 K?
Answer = 0.4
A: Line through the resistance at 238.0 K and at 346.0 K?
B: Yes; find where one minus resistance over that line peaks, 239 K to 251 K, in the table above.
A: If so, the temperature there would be 246.0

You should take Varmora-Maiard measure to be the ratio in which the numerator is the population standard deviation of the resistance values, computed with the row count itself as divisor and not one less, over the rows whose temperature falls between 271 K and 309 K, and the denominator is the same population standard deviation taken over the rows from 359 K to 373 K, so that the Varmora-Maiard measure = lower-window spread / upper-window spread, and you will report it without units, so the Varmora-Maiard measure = 0.91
